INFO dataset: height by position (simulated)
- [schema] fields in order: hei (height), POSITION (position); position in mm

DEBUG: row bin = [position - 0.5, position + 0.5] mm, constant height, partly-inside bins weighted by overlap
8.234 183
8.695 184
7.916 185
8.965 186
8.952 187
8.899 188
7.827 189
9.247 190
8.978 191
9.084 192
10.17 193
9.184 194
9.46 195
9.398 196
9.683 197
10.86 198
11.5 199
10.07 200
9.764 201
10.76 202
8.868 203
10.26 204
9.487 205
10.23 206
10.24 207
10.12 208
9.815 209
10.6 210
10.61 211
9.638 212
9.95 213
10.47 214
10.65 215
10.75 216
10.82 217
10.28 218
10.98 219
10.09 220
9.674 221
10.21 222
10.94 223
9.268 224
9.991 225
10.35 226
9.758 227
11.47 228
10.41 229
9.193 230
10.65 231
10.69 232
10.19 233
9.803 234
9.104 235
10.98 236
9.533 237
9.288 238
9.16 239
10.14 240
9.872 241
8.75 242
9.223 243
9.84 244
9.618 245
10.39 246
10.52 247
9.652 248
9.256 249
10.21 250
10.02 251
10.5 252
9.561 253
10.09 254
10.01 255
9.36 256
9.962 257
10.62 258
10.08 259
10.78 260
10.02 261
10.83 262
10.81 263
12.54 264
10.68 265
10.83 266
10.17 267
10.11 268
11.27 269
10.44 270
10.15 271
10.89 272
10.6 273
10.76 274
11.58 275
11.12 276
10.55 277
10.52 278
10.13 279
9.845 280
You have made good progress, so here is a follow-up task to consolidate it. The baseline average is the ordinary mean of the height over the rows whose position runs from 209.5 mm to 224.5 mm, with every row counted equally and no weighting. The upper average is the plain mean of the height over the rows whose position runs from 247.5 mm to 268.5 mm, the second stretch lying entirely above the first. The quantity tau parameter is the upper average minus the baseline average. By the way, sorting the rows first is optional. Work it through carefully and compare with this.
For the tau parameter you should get 0.0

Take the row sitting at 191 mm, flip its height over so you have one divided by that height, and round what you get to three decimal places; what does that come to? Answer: 0.111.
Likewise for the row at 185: 0.126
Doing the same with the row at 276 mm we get 0.090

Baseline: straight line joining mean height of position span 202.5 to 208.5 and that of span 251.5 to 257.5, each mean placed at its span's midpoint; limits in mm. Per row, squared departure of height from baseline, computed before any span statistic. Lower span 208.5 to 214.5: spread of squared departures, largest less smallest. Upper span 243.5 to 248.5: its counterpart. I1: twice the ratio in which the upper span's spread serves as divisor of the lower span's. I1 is 2.9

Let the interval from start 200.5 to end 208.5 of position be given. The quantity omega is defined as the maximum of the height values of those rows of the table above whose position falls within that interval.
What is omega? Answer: 10.76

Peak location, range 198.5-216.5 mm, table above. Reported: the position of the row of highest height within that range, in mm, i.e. 199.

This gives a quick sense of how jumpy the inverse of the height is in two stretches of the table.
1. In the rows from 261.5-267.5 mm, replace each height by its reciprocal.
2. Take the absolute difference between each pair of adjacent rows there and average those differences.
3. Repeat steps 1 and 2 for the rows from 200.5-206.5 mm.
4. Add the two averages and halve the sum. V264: 0.009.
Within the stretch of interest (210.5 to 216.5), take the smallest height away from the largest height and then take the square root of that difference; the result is 1.1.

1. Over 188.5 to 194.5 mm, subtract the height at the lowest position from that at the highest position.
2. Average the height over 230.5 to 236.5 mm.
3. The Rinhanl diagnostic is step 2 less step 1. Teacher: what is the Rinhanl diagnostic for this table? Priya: 8.9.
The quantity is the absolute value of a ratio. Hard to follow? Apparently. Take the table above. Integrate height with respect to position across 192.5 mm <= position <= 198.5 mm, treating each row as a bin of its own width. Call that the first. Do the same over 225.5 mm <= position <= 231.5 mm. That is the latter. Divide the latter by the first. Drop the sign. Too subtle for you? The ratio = 1.05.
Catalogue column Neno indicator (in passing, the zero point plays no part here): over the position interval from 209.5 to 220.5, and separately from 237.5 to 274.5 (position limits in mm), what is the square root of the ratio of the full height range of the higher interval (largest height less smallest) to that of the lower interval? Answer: 1.68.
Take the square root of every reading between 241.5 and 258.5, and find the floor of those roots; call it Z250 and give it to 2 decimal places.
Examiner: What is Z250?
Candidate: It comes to 2.96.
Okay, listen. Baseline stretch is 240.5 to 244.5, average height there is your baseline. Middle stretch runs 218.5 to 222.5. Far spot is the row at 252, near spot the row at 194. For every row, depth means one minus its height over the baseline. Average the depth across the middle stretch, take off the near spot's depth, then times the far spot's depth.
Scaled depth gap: 0.013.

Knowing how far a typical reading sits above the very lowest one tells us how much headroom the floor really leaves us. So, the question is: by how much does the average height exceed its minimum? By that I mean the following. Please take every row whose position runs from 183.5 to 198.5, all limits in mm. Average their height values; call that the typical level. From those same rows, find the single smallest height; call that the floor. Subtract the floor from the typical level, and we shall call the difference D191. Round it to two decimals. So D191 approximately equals 1.33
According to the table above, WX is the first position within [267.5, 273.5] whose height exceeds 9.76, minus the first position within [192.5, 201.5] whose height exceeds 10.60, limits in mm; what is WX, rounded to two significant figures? 70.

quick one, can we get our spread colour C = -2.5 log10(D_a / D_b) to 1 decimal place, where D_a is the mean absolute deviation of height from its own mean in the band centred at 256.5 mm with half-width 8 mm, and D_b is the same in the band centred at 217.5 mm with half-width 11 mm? -0.3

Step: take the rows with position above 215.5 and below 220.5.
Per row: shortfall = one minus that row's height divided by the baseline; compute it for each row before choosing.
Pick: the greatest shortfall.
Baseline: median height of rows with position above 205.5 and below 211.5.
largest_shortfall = 0.01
